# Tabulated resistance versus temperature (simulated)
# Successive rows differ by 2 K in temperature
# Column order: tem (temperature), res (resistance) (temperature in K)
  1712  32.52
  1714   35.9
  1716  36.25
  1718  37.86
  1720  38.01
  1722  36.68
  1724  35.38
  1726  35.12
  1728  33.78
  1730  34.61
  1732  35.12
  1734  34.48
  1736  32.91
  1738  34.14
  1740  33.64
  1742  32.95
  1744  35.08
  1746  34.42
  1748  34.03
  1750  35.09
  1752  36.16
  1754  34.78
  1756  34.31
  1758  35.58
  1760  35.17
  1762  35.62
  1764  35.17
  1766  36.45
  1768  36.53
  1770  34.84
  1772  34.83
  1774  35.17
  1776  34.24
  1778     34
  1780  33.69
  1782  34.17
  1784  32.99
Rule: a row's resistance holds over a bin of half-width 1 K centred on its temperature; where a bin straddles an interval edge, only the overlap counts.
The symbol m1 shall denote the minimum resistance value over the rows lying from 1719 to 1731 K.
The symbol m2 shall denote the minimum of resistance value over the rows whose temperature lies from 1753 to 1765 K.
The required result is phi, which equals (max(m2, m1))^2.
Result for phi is 1177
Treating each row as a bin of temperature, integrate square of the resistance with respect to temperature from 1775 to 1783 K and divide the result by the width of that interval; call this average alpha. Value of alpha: 1158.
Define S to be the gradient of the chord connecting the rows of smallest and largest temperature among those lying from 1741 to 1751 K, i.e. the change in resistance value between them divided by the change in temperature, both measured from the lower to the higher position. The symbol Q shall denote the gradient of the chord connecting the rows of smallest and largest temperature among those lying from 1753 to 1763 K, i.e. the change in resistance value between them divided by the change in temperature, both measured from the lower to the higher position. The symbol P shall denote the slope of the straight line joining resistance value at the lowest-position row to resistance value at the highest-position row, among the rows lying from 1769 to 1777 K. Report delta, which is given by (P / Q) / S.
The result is -4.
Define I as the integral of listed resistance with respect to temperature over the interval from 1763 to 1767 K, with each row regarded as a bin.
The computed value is 143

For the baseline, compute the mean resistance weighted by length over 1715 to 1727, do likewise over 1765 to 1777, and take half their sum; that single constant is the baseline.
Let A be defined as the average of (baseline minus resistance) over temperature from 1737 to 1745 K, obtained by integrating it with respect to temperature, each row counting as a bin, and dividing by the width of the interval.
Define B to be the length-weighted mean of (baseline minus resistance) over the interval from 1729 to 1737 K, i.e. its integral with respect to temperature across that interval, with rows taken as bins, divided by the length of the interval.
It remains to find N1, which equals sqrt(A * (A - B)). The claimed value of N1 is 0.8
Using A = 2.0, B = 1.7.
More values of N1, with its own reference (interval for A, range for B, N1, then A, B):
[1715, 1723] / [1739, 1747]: 2.0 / -1.3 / 1.9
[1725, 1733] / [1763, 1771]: 1.2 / 1.3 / 0.2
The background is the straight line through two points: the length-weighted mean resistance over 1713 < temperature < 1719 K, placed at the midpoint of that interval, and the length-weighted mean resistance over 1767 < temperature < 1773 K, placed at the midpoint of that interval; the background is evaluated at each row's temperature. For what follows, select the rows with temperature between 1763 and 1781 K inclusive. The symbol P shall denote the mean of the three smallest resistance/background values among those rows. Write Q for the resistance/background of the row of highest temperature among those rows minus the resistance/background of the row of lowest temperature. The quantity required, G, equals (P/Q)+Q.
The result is -31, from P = 0.96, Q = -0.031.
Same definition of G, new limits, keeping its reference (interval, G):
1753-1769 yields 17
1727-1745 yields 20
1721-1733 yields -26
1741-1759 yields 11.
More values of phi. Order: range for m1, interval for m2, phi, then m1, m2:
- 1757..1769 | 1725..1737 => 1237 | 35.17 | 32.91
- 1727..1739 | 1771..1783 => 1135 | 32.91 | 33.69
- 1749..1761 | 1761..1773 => 1213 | 34.31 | 34.83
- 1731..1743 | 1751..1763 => 1177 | 32.91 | 34.31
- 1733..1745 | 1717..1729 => 1141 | 32.91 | 33.78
